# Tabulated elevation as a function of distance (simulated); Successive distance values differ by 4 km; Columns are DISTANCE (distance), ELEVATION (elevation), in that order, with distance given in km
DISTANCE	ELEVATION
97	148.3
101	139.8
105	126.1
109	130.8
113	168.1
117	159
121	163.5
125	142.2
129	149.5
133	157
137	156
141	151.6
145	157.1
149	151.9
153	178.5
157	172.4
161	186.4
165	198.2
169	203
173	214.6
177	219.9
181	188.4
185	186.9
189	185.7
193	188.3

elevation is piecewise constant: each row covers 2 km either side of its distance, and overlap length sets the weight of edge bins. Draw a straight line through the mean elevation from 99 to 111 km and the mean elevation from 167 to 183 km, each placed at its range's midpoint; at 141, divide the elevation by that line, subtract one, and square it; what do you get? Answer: 0.012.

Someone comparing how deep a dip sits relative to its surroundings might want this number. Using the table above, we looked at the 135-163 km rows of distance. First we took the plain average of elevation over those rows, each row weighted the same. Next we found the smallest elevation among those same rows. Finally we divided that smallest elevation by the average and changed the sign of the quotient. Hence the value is -0.92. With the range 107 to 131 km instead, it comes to -0.86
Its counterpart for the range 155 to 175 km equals -0.88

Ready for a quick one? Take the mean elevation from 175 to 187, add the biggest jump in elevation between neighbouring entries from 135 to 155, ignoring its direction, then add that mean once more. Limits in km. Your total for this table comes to 423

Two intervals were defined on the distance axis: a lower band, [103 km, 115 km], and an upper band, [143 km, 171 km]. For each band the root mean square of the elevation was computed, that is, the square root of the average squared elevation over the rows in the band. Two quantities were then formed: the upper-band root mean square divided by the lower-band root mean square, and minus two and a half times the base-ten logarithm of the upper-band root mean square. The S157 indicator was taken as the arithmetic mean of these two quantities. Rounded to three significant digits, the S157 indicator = -2.19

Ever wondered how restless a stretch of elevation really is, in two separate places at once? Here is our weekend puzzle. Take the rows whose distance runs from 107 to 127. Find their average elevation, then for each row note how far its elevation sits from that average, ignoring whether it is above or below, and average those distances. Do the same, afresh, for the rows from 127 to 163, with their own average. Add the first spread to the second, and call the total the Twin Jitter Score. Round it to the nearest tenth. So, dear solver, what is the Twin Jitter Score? 24.2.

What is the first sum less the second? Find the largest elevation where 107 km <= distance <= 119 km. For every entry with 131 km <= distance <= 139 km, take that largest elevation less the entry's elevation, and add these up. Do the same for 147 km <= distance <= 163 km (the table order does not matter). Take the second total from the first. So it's 40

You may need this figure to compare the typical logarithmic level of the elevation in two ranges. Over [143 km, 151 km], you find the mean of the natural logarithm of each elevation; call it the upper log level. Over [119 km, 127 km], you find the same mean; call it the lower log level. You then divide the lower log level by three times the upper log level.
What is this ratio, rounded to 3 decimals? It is 0.332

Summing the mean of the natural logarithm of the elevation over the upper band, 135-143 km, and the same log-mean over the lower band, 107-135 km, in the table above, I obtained 10.1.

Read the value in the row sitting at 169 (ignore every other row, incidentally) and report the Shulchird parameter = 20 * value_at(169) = 4060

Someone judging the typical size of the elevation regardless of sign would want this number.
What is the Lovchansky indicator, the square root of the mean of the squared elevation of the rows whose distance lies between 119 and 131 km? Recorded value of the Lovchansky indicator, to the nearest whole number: 152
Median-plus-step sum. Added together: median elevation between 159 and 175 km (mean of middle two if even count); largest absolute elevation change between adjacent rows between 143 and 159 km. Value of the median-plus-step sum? 227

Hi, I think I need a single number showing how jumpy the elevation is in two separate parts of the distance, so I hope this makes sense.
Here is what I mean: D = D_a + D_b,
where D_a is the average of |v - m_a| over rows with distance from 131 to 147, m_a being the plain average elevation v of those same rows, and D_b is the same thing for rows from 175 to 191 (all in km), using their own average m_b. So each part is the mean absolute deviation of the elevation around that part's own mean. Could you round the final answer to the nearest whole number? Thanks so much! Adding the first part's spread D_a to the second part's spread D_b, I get 14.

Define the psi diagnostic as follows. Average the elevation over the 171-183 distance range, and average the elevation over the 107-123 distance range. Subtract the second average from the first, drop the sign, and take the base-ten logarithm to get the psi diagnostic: 1.72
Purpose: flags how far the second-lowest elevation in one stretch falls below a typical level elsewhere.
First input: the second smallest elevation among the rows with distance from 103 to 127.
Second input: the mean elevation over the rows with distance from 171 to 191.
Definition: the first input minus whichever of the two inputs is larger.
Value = -68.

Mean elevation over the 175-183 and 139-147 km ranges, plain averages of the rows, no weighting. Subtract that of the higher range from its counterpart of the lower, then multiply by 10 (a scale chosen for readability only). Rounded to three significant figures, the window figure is -498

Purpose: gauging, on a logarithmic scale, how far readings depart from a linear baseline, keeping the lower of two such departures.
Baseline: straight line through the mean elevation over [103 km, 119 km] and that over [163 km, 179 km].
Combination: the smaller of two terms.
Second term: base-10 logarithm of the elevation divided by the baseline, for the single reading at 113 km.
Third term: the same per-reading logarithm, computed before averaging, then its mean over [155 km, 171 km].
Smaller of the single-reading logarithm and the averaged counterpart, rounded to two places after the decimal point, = -0.02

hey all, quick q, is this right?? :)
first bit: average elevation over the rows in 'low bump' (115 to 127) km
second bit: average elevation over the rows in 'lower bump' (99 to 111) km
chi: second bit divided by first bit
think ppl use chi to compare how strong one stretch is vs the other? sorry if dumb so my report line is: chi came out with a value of 0.85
